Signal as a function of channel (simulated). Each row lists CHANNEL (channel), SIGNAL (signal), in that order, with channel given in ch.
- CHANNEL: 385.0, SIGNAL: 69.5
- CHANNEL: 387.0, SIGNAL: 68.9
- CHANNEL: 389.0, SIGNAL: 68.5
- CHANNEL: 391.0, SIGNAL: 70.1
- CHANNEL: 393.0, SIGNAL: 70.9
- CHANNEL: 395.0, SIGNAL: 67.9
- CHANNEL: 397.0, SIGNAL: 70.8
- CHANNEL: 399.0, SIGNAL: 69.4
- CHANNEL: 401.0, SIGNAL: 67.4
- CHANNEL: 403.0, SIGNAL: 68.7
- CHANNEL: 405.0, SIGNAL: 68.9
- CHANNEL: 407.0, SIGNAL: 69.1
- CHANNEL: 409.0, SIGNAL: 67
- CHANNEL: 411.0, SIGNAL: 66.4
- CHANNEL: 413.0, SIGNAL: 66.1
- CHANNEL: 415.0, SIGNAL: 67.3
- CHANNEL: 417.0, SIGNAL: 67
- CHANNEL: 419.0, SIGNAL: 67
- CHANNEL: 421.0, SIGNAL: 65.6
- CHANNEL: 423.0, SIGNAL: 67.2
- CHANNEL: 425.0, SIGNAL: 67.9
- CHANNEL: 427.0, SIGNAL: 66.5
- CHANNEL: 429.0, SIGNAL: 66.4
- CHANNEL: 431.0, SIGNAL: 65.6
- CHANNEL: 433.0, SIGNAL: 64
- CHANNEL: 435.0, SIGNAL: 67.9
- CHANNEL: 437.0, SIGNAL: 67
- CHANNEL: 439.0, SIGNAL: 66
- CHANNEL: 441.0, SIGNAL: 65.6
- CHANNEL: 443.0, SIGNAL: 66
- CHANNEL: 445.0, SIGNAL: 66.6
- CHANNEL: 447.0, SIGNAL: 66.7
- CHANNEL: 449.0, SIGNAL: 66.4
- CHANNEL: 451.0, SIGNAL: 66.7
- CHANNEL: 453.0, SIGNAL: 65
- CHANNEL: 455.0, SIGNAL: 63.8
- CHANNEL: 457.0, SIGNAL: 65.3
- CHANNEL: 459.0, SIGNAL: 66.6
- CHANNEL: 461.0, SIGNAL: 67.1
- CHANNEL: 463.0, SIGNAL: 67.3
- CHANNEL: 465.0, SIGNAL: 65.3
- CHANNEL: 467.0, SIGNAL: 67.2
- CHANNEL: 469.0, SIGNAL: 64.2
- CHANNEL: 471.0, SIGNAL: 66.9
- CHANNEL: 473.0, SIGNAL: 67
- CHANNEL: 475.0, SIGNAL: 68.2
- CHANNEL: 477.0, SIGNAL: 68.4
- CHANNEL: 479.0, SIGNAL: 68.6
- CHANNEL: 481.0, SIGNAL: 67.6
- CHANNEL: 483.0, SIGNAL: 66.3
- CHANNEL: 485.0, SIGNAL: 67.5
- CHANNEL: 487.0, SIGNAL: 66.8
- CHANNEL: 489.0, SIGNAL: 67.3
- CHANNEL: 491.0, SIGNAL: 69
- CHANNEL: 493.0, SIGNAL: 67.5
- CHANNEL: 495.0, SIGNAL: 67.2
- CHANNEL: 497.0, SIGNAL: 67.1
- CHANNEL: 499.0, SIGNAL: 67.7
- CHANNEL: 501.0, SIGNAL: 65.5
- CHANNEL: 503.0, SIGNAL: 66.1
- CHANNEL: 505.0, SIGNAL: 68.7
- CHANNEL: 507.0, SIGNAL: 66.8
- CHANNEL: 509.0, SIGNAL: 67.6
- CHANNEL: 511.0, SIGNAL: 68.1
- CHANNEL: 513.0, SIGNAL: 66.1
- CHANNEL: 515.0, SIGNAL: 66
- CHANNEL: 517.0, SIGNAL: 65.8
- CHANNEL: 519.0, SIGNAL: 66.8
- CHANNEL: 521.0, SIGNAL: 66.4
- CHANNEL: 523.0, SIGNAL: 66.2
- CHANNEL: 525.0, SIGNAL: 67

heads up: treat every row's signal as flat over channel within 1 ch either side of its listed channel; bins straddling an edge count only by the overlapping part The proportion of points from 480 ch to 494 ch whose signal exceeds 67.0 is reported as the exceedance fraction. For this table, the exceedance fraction 0.71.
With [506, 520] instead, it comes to 0.29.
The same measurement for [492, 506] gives 0.71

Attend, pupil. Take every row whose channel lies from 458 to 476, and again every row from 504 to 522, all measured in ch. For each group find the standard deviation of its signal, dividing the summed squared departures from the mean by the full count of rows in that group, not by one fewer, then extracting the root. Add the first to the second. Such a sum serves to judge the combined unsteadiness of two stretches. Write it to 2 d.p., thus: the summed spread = 2.07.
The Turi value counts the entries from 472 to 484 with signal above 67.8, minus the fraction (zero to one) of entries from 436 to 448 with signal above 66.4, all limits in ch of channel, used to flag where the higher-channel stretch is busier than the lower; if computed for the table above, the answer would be 2.50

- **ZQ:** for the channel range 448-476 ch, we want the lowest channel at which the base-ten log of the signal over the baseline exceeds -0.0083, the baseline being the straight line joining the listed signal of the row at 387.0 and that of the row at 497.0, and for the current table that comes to 451.0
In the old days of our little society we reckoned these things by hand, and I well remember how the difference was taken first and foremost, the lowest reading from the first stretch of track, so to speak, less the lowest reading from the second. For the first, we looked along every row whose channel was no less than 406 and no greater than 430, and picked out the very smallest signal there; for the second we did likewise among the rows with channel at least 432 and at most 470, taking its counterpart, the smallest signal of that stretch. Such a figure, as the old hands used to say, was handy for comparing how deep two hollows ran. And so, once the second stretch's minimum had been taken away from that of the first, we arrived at 1.8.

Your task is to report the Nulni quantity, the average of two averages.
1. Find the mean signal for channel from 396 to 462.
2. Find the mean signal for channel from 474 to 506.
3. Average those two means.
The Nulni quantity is 67.1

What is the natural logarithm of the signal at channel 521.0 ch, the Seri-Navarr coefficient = 4.20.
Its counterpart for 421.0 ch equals 4.18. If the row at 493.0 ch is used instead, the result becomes 4.21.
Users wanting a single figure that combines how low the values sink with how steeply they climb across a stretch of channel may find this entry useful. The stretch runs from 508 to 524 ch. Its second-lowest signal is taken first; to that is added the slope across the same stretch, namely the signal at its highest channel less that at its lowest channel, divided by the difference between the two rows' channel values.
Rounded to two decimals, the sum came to 65.90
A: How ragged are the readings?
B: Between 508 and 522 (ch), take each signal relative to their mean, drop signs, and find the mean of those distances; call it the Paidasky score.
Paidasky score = 0.70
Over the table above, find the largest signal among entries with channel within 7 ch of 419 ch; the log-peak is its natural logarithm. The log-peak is 4.218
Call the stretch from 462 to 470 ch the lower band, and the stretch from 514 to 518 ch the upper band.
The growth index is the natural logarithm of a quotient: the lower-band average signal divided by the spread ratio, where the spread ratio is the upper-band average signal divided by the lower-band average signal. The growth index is 4.19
